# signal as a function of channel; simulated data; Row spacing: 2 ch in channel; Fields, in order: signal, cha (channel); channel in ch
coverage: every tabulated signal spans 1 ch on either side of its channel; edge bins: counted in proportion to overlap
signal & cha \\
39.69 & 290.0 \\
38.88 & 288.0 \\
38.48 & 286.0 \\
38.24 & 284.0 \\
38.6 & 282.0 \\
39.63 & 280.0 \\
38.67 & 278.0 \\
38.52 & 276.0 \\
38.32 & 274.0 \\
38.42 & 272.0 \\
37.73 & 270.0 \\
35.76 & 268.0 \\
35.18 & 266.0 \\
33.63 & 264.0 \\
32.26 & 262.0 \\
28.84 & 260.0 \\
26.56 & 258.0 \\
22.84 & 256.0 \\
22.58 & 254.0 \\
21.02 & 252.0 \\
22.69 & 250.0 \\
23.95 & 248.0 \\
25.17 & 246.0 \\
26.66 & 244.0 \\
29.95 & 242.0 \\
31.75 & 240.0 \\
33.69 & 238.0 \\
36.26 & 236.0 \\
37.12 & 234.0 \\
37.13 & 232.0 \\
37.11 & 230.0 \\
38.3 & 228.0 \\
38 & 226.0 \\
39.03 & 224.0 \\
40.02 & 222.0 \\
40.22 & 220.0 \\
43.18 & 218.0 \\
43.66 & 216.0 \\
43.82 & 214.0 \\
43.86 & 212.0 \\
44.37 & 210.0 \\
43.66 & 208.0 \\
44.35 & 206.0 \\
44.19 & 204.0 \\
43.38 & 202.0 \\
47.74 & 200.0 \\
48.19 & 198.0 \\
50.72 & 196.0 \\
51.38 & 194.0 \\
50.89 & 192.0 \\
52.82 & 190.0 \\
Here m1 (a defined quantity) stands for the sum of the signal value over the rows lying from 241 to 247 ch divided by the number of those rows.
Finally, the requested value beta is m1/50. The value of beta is 0.55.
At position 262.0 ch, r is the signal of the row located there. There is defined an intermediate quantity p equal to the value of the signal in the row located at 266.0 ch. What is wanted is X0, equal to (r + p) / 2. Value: 34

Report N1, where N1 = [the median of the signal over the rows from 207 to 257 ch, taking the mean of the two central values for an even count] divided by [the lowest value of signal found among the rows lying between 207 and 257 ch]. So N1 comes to 1.77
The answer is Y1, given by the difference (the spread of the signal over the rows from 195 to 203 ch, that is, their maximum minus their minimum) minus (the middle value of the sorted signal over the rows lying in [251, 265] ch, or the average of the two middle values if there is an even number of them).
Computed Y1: -19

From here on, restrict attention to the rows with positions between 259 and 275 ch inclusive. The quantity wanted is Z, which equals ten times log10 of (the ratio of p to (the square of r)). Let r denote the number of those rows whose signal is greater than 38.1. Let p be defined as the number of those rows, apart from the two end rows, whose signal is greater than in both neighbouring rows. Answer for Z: -6.0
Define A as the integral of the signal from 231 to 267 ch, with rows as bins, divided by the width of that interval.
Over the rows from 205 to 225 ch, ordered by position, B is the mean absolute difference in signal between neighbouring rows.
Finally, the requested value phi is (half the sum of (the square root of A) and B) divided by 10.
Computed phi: 0.31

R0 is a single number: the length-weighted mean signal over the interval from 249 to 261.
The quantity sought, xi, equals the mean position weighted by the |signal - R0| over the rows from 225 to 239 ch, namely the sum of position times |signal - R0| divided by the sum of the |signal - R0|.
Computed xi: 231.6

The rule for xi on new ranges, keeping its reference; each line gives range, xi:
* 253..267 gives 262.6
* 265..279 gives 272.4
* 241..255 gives 246.5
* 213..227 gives 219.5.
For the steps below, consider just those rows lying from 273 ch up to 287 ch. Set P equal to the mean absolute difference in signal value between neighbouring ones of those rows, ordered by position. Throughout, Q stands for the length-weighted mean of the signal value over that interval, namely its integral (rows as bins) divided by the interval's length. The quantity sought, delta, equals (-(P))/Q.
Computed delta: -0.0127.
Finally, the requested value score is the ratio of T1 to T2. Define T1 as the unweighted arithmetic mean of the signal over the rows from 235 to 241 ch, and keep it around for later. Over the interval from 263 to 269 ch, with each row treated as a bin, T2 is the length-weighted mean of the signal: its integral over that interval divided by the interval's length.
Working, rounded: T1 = 33.9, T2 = 35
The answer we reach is 0.97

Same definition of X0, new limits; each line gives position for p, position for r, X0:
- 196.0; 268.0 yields 43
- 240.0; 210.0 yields 38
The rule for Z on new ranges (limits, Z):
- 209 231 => -19.1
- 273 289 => -18.1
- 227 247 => 0.0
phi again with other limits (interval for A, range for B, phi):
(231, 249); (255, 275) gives 0.37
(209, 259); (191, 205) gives 0.37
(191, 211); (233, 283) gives 0.42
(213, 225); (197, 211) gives 0.38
